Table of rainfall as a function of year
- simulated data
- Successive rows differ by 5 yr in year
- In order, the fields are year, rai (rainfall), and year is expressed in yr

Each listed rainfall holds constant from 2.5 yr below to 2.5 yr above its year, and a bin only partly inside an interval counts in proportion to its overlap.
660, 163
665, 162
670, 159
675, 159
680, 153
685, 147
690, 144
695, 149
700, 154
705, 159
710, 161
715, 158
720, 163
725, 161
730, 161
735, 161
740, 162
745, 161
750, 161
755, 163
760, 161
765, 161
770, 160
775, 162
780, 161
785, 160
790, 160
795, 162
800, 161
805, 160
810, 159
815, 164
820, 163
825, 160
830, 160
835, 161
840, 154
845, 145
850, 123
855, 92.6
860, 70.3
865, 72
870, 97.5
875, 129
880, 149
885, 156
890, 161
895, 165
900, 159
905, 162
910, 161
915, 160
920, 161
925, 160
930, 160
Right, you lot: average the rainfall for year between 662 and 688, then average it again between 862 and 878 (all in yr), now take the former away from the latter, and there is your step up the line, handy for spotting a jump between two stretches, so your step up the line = -56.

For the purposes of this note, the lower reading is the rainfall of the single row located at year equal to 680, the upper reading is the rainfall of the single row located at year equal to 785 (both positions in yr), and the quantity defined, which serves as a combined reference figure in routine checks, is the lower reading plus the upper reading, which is 313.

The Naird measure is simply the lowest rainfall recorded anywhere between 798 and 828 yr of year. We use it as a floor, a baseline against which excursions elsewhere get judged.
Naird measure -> 159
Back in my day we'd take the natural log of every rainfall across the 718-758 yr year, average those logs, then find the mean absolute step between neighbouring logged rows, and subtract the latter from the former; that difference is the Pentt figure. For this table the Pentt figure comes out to 5.08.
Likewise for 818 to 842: 5.06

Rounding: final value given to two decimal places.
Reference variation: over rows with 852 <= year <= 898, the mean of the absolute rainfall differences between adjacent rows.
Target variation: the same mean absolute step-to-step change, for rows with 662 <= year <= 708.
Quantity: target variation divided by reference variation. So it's 0.28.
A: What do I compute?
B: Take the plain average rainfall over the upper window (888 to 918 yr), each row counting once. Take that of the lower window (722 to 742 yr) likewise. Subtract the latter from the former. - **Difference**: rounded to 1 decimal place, 0.1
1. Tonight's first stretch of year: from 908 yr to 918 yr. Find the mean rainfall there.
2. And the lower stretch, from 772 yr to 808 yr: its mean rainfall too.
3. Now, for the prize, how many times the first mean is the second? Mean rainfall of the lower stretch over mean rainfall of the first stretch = 1.00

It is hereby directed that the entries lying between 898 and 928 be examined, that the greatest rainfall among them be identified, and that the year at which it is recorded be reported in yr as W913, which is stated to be 905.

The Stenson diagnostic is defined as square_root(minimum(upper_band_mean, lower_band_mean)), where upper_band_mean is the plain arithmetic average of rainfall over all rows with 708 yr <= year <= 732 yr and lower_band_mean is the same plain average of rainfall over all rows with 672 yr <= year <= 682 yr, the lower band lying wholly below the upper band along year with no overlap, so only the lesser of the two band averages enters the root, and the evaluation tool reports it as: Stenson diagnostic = 12.5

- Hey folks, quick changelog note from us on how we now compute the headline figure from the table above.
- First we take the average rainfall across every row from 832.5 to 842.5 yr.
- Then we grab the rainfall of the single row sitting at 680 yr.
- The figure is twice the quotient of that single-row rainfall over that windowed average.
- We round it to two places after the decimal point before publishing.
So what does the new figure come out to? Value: 1.94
